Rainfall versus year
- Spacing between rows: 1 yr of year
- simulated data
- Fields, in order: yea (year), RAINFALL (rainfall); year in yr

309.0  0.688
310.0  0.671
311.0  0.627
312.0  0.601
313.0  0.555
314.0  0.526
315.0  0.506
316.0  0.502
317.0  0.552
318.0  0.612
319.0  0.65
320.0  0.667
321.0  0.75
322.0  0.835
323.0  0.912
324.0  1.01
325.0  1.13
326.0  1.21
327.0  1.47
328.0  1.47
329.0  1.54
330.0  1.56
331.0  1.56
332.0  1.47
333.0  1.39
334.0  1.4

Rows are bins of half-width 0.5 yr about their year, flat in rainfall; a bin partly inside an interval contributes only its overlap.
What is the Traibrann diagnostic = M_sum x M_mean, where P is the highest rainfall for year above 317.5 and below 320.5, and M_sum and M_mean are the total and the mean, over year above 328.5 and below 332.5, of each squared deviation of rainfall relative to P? 2.3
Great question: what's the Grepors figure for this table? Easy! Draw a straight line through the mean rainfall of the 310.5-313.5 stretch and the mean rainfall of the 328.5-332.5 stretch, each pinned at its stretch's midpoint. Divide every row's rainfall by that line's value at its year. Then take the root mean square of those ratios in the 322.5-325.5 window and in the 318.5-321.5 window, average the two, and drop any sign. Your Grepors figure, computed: 0.767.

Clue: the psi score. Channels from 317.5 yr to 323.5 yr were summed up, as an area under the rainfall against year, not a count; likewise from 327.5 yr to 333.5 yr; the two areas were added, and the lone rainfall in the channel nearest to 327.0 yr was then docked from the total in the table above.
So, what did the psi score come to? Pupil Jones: 11.9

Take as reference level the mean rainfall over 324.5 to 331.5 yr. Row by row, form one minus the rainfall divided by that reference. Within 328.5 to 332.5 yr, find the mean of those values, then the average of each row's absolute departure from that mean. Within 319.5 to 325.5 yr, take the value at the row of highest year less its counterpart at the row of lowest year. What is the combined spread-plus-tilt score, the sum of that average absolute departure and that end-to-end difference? -0.30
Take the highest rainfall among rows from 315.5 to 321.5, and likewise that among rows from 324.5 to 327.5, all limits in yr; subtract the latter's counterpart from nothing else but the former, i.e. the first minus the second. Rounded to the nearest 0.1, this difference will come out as -0.7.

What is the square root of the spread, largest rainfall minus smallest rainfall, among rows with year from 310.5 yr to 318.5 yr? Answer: 0.35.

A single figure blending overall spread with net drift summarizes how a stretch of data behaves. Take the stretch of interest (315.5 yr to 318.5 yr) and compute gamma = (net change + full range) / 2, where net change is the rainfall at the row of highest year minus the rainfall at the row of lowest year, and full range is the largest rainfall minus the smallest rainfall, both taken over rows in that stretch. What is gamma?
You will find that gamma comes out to 0.11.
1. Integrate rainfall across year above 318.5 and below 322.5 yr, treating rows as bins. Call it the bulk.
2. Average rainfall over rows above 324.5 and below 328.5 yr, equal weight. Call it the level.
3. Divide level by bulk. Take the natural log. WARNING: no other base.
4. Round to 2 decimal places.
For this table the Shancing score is -0.79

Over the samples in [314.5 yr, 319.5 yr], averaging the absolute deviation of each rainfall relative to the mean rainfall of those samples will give 0.053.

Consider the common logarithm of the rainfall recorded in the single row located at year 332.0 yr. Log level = 0.17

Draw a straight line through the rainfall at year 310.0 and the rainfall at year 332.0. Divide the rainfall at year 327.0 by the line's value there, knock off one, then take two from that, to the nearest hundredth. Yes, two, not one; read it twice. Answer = -1.86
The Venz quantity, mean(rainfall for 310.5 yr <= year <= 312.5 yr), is 0.61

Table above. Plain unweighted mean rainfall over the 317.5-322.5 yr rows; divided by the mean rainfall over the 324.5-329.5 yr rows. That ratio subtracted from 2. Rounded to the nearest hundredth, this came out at 1.48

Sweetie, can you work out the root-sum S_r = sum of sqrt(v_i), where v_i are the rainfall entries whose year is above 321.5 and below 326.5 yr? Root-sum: 5.0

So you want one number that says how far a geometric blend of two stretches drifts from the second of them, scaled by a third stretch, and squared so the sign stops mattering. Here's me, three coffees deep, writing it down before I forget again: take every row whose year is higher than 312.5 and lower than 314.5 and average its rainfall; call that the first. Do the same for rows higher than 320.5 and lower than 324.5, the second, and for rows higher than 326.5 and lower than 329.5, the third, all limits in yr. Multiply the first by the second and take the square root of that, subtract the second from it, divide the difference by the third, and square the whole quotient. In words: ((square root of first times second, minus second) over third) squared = 0.016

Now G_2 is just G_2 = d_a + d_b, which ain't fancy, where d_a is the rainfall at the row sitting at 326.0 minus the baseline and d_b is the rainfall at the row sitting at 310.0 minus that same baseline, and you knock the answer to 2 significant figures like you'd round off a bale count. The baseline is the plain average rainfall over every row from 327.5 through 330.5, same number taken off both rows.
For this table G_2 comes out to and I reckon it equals -1.2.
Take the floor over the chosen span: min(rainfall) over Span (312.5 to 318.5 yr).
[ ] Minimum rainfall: 0.502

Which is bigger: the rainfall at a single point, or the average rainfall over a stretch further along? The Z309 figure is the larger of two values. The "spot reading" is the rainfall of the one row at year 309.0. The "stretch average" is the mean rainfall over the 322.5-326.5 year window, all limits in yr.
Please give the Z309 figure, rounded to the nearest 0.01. 1.07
